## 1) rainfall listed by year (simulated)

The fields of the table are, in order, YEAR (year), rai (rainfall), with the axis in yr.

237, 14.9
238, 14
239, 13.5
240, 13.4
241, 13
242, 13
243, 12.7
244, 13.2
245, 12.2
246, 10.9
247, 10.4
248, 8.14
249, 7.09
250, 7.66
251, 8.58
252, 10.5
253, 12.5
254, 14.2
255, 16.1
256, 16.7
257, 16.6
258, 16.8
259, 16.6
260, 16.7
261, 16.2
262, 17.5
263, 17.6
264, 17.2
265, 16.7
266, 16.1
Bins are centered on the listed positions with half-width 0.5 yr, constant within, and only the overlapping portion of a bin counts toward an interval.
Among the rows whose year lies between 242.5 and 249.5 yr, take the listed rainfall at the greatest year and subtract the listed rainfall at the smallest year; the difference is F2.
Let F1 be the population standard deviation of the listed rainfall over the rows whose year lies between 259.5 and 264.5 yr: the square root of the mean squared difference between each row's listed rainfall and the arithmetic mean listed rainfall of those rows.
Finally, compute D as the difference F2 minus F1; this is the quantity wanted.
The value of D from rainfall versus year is -6.1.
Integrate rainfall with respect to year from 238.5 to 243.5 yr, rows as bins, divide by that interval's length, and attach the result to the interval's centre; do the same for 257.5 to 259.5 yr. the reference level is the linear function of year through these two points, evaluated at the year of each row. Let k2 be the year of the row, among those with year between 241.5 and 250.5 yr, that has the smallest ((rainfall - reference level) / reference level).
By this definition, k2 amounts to 249 yr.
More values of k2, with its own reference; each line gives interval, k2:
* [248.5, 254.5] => 249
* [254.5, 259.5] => 259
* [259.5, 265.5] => 265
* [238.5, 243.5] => 243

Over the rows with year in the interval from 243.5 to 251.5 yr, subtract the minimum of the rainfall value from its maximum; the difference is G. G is 6.1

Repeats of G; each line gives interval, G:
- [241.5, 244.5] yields 0.5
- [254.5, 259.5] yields 0.7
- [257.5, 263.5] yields 1.4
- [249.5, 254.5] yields 6.5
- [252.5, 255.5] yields 3.6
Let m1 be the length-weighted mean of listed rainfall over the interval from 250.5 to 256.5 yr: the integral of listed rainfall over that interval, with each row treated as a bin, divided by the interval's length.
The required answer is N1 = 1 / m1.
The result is 0.0764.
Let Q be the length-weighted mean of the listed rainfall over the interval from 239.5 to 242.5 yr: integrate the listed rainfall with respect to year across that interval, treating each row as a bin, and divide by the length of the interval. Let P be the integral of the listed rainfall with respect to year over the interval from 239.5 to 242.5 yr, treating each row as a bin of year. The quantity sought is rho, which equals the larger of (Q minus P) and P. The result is 39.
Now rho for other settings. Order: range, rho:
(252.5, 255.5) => 43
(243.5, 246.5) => 36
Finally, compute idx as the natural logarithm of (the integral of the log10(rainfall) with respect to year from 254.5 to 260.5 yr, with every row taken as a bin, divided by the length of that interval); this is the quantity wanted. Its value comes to 0.20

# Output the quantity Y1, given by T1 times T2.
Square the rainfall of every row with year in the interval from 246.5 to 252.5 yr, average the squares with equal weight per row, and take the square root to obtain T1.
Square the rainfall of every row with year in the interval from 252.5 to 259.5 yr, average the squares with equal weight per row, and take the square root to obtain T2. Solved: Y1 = 139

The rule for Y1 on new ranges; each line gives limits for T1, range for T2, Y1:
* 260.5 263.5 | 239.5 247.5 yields 212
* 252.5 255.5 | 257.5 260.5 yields 240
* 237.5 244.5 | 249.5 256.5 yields 169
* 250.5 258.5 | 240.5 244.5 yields 186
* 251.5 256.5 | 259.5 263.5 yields 241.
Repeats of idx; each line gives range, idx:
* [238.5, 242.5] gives 0.11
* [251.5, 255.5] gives 0.11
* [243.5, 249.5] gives 0.00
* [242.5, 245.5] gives 0.10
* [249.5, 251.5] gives -0.10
